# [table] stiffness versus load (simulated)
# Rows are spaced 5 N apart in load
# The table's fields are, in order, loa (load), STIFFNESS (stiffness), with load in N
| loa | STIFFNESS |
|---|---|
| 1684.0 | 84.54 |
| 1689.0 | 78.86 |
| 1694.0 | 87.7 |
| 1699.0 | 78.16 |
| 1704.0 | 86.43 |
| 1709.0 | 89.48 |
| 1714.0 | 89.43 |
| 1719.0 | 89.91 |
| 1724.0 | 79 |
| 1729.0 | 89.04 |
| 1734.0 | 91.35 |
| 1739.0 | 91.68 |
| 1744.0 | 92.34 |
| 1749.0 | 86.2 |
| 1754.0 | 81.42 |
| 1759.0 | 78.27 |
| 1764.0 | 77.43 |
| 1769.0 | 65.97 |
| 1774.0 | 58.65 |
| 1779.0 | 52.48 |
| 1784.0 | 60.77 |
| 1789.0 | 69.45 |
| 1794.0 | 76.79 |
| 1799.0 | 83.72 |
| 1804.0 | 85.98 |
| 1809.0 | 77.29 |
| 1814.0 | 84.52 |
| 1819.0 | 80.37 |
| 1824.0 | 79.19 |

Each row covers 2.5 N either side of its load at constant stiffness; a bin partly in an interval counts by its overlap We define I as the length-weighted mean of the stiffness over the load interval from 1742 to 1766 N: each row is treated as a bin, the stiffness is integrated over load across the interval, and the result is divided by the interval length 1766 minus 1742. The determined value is 83.1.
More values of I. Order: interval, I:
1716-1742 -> 88.3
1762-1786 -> 62.8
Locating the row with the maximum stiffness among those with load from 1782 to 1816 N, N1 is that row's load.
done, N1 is 1804.0 N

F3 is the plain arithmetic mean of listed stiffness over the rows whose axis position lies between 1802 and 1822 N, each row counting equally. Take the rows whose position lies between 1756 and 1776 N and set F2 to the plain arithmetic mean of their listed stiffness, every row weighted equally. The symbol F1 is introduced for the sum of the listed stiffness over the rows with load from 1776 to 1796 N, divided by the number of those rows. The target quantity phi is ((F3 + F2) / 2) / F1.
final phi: 1.17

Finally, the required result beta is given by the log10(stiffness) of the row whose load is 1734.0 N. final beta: 1.96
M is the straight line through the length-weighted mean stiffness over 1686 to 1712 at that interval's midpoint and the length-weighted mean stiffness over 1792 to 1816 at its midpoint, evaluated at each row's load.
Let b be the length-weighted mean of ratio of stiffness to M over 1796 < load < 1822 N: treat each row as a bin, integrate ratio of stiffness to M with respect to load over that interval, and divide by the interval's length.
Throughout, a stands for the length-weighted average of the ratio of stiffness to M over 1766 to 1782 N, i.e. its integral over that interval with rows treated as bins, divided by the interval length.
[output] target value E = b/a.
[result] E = 1.39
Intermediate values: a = 0.72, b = 1.01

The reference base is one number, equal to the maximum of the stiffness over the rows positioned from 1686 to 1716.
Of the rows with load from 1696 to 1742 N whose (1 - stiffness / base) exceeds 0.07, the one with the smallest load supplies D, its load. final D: 1699.0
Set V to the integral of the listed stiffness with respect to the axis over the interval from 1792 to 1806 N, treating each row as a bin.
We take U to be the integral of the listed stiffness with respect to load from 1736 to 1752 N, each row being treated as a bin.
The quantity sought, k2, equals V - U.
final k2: -286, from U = 1437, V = 1151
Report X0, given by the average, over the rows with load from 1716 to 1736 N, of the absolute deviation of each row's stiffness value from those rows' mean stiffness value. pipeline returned 4.2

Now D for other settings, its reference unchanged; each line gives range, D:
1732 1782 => 1754.0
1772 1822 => 1774.0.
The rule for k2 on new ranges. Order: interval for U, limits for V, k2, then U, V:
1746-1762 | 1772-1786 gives -515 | 1314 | 800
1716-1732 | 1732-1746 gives -95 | 1380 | 1285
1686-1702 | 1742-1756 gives -96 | 1309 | 1213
